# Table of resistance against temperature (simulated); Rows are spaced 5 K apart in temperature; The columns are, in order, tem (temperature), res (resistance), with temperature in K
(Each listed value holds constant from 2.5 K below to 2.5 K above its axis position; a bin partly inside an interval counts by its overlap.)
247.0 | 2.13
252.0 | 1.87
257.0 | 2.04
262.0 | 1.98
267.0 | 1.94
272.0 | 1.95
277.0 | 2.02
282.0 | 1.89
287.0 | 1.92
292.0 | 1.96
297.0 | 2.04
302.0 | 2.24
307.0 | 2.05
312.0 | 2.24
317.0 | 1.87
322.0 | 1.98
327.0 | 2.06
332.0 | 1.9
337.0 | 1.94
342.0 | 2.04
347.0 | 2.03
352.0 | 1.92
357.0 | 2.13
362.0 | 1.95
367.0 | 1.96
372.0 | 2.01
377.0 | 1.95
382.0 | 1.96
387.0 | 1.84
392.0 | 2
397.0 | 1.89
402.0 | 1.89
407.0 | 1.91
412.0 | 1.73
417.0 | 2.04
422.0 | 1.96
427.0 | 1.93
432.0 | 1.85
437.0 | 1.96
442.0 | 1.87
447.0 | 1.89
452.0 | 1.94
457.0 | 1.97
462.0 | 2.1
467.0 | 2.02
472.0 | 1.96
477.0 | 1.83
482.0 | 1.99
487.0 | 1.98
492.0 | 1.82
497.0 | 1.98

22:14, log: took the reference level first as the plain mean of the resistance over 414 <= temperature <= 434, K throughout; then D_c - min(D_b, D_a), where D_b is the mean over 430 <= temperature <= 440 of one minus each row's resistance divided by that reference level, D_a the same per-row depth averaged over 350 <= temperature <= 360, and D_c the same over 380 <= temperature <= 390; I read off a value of 0.064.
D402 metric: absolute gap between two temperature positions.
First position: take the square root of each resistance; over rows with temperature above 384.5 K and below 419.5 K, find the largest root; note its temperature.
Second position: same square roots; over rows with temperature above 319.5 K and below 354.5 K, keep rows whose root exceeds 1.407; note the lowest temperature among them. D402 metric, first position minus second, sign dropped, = 95 K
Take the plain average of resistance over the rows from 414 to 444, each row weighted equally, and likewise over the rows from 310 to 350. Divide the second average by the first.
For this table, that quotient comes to 1.04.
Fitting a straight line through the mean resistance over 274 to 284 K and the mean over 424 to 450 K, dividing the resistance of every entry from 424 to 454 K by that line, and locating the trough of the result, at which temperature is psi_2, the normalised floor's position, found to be 432.0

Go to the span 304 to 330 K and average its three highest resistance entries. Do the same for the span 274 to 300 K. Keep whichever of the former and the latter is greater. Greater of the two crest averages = 2.12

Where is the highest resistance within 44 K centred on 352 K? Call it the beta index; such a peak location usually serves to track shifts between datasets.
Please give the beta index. 357.0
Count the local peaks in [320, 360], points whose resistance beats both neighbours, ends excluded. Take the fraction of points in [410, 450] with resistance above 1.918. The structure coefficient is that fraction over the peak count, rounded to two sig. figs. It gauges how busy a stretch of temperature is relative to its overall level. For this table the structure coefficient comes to 0.25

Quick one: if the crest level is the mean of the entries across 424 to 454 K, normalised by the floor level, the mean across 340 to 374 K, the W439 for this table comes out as 0.95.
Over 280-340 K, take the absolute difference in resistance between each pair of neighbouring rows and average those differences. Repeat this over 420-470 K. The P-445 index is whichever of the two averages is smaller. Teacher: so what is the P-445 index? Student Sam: 0.069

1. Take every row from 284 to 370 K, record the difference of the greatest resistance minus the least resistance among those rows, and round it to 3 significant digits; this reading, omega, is 0.370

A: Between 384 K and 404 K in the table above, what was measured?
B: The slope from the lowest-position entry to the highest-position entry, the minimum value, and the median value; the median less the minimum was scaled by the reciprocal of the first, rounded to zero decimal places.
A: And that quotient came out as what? 15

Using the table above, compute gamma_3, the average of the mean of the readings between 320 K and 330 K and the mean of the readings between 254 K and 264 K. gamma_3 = 2.01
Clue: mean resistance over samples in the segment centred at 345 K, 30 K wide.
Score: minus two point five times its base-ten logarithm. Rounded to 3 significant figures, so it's -0.749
